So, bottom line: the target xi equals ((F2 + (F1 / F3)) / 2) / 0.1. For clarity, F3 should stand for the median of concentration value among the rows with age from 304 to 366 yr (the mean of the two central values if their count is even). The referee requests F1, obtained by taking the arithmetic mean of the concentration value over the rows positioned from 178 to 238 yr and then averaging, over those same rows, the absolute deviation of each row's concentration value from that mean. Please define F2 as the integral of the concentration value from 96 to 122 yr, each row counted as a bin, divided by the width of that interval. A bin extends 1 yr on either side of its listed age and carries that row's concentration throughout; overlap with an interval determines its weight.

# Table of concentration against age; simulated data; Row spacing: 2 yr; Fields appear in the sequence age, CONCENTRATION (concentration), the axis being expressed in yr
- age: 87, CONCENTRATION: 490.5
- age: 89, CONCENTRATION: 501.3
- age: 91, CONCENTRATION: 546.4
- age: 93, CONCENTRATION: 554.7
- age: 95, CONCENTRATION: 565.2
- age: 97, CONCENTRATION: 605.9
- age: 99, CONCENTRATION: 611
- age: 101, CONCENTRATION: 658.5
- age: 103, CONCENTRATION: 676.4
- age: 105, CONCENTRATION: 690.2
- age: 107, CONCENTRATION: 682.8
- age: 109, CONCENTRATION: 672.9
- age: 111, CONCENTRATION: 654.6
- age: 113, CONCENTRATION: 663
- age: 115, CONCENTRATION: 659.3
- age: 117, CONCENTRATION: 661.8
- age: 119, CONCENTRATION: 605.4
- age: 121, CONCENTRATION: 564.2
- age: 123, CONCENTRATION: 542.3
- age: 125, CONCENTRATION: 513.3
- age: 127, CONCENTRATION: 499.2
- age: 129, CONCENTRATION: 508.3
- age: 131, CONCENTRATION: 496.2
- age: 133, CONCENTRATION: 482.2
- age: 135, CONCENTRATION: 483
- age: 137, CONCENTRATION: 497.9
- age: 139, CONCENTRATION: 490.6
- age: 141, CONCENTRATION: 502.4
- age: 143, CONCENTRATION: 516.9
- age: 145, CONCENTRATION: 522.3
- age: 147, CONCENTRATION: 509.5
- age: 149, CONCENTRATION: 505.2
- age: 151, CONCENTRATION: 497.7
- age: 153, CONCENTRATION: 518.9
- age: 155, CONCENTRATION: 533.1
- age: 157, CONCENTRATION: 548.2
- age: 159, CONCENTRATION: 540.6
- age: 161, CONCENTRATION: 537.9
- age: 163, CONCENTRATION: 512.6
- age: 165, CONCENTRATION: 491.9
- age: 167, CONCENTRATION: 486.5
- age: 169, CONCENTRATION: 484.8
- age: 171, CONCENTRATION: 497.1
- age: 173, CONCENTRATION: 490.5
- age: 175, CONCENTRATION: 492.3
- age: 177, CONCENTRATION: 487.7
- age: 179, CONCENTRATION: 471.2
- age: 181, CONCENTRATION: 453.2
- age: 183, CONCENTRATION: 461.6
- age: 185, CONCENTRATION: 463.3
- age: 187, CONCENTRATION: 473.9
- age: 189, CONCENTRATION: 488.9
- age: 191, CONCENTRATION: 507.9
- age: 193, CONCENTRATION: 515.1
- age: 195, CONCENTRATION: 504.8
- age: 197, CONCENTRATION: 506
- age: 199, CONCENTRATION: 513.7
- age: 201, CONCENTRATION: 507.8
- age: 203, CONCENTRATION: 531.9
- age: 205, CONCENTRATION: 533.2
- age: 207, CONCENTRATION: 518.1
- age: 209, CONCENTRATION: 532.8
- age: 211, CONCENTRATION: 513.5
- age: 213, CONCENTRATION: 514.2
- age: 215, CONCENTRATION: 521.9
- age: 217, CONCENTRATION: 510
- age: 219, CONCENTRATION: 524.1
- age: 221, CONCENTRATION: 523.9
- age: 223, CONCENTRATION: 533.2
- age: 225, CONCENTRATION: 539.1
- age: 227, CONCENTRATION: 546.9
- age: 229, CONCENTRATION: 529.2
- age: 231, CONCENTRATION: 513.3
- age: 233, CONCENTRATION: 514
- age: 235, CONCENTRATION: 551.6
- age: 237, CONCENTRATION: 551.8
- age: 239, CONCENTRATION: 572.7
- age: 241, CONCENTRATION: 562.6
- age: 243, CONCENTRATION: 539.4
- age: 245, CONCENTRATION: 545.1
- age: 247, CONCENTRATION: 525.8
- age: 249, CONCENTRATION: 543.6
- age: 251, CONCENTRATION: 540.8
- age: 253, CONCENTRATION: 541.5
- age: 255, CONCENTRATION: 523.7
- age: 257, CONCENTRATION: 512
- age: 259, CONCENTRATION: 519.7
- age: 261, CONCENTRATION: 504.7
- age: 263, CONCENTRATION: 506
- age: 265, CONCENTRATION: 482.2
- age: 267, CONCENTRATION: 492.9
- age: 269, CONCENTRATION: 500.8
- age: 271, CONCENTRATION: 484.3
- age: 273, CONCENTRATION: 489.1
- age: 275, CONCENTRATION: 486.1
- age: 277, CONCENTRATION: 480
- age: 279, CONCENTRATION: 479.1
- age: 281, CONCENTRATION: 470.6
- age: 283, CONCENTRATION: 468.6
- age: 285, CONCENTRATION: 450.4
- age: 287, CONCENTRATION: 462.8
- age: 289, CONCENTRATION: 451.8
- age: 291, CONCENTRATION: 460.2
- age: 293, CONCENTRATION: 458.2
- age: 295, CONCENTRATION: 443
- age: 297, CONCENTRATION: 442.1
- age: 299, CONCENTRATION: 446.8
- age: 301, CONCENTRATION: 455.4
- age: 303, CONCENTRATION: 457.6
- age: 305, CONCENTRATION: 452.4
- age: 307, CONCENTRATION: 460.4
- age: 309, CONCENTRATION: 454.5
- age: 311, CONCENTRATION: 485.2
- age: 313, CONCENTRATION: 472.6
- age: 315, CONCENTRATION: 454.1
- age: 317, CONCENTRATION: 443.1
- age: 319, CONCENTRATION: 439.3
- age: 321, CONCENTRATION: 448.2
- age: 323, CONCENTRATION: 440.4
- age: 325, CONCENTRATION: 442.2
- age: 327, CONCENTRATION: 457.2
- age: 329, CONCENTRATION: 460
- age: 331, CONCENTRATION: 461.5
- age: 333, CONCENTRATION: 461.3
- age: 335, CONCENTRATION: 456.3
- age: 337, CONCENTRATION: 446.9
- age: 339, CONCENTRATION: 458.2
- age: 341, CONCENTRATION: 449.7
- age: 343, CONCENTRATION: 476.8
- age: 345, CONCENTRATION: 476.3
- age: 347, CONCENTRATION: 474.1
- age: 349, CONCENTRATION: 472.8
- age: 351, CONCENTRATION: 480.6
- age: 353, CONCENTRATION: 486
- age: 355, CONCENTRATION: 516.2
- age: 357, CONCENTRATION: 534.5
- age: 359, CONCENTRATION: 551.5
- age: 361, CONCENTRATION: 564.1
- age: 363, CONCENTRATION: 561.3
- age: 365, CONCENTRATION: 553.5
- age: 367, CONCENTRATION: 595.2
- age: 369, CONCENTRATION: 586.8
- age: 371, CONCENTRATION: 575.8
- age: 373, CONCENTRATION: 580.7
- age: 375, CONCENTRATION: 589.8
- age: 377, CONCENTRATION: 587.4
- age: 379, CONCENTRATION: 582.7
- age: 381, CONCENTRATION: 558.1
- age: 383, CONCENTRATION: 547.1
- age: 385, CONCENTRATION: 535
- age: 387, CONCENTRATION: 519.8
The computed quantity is 3233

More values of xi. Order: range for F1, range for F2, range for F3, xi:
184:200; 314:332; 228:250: 2248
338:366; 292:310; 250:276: 2262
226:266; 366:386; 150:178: 2869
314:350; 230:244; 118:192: 2718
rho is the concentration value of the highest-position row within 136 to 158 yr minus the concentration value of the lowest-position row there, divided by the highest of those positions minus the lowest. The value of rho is 3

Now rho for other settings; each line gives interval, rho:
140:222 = 0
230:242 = 5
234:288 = -2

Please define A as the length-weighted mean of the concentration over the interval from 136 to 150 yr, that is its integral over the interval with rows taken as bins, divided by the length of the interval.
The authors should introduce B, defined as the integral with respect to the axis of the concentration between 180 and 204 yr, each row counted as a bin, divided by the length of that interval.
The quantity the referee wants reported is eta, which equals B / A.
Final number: 0.98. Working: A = 506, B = 494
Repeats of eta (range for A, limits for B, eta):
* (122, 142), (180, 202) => 0.98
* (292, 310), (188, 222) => 1.14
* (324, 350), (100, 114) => 1.46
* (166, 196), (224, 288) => 1.06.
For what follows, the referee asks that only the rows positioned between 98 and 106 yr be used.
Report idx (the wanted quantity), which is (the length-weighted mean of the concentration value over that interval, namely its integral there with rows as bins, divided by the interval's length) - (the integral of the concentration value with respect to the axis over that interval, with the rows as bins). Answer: -4613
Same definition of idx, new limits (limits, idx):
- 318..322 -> -1331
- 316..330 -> -5814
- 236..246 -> -4989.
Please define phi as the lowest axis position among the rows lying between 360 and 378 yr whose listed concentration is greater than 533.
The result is 361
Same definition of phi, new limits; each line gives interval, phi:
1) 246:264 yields 249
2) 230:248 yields 235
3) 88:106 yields 91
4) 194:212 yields 205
